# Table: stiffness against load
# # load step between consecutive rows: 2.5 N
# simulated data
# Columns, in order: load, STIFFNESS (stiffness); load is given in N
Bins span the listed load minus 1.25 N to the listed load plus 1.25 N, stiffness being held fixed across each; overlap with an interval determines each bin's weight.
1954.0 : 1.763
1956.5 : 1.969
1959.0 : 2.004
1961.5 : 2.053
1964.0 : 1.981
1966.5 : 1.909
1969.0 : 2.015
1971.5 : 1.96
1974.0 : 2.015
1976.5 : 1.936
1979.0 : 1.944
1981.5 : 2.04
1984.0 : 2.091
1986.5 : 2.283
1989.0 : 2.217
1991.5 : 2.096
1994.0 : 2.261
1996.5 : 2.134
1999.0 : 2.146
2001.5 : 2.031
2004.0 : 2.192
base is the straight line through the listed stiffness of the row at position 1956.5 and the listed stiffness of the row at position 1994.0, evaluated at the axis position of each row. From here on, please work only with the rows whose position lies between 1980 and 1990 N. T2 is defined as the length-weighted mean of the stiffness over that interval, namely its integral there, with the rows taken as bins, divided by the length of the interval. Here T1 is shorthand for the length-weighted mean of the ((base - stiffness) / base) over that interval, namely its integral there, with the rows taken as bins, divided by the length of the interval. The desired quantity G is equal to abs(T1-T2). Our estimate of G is 2.13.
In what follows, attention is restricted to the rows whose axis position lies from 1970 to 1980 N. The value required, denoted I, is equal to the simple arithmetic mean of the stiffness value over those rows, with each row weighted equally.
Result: 1.96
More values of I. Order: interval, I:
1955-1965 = 2.00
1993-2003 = 2.14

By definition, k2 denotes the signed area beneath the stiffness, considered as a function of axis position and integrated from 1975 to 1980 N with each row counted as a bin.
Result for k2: 9.72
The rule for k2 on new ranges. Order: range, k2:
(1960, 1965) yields 10.09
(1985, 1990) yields 11.22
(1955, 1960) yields 9.87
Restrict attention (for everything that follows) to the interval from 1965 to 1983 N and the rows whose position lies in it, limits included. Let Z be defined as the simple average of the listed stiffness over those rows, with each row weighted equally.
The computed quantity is 1.97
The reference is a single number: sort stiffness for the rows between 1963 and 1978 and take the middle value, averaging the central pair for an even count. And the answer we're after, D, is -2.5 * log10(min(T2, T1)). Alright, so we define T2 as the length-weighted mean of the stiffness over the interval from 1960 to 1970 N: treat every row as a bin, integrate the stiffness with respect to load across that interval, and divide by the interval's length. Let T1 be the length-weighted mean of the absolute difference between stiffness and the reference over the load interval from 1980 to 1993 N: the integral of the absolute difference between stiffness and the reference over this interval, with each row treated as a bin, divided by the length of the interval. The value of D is 1.90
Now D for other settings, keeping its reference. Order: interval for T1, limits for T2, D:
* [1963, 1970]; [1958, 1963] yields 3.50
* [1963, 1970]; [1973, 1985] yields 3.50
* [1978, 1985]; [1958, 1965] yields 2.86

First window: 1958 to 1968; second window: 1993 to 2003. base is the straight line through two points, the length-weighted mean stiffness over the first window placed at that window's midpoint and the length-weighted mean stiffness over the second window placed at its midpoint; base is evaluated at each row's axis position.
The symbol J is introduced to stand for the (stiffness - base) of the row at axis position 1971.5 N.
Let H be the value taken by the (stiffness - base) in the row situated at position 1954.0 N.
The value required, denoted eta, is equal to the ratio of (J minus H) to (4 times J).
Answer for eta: -0.5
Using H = -0.18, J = -0.064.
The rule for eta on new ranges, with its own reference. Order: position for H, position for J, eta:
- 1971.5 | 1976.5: 0.1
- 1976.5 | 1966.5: 0.0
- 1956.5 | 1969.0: -1.5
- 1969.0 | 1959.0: 0.2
